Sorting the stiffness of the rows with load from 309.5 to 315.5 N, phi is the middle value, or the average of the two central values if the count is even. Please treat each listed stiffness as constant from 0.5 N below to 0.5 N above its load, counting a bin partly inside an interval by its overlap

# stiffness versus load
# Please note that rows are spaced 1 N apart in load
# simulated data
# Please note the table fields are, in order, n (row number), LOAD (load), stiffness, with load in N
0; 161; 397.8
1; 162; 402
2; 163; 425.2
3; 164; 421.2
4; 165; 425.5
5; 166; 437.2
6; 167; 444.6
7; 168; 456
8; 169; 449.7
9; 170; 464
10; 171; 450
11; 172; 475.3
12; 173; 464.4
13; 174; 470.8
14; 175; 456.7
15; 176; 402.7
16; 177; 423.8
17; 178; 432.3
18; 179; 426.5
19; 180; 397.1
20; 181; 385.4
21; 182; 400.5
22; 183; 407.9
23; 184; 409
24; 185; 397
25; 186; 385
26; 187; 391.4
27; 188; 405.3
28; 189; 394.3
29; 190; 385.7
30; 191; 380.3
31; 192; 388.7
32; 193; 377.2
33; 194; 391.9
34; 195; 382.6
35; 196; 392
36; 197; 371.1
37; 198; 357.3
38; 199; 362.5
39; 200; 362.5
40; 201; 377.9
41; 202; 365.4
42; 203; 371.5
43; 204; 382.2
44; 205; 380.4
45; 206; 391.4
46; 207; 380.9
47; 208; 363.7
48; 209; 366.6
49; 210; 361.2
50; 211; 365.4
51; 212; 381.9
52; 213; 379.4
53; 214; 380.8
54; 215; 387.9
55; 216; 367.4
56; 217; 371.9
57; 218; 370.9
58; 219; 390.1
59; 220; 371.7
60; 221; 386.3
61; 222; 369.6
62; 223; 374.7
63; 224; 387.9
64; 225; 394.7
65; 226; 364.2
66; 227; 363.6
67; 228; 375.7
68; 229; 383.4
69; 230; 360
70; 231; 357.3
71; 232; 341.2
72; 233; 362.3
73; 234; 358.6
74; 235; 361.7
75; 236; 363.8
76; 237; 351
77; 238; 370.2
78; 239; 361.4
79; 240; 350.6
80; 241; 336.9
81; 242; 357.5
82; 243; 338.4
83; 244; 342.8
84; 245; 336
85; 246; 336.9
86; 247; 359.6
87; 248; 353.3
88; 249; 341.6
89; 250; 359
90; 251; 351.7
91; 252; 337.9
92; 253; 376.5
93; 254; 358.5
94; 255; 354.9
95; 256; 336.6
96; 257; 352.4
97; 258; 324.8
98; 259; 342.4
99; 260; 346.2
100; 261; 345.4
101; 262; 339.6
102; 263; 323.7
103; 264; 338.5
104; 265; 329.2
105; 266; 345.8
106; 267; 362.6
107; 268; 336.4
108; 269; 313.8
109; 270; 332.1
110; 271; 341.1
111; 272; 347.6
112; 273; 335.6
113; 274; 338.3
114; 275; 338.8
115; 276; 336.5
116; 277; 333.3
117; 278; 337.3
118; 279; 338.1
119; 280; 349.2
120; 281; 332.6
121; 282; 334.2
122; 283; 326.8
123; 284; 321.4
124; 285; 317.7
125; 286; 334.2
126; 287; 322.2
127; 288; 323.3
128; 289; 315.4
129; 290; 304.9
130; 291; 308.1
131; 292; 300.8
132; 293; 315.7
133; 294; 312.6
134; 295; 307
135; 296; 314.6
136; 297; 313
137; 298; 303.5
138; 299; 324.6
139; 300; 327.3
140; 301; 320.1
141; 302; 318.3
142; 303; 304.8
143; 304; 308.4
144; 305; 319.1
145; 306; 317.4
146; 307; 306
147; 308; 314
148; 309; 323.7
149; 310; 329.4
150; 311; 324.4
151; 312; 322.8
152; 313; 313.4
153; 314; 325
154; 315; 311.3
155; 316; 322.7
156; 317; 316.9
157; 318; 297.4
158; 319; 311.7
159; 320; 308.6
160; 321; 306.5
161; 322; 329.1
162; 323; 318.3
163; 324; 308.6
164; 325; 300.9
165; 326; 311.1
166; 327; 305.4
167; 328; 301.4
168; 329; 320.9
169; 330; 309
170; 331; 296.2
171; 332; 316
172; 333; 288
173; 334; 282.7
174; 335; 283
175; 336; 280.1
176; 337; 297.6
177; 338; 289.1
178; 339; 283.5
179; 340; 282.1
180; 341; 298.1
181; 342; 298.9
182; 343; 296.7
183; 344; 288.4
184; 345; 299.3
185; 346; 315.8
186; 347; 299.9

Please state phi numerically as 324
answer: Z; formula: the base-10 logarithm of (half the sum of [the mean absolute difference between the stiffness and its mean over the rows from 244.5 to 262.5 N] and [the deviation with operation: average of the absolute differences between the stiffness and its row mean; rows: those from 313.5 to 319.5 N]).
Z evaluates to 0.93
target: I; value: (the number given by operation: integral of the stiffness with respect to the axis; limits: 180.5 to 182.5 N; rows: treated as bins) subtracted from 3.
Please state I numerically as -783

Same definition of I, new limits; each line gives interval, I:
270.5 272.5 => -686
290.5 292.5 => -606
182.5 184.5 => -814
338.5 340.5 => -563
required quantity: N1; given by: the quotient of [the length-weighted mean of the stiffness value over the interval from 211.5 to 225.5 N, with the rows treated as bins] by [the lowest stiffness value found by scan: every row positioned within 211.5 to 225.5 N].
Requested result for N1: 1.03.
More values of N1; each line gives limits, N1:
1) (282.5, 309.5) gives 1.05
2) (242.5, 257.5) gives 1.04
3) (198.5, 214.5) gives 1.03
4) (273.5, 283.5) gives 1.03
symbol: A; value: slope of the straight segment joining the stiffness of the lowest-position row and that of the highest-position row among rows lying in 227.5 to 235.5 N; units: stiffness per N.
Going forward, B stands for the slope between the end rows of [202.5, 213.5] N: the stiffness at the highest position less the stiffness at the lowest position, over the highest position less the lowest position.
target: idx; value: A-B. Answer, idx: -2.8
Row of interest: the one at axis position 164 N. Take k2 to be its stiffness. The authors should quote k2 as 421.2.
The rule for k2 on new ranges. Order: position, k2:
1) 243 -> 338.4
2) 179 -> 426.5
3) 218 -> 370.9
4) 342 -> 298.9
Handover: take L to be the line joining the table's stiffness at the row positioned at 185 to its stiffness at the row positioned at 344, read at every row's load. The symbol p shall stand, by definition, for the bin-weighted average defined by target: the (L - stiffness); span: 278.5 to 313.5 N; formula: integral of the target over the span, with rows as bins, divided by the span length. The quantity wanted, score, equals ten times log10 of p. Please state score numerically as 3.2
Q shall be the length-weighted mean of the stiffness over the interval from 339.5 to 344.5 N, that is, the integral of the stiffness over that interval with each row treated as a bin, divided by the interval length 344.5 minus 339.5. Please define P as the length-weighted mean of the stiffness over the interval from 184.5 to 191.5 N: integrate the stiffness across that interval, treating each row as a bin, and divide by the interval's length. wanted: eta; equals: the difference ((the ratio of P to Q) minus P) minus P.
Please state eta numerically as -781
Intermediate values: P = 391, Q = 293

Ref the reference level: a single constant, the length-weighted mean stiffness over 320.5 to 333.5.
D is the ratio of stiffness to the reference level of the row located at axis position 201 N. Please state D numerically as 1.22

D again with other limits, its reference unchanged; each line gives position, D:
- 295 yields 0.99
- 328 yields 0.98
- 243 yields 1.10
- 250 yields 1.16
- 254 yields 1.16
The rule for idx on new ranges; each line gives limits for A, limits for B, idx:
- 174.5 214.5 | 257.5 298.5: -1.4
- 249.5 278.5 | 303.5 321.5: -0.7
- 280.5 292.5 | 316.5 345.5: -2.3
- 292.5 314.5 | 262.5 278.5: -0.5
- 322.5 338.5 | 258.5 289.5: -1.0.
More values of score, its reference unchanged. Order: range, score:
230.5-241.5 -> 8.0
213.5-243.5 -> -6.3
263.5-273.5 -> 2.3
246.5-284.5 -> -2.1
